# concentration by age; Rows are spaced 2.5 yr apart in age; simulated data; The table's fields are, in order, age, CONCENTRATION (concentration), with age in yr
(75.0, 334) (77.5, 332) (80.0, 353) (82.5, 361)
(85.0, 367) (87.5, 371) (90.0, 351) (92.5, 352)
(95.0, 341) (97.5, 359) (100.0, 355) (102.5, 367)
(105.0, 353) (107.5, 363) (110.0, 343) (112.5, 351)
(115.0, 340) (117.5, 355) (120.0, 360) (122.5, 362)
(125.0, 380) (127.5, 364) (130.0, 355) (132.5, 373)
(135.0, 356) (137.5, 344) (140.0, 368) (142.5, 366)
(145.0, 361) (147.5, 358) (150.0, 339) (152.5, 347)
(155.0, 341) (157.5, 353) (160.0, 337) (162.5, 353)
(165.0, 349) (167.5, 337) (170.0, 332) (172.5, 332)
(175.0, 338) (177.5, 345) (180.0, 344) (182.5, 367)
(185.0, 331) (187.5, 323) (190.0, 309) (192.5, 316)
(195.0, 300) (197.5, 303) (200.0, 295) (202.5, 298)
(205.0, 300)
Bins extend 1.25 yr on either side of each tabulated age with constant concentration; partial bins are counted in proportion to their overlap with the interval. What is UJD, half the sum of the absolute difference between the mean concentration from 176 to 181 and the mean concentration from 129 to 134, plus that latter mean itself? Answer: 192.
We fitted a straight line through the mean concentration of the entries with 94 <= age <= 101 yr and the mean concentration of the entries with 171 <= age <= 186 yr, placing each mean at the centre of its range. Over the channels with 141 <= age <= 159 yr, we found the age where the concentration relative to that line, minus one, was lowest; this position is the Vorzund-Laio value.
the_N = 150.0 yr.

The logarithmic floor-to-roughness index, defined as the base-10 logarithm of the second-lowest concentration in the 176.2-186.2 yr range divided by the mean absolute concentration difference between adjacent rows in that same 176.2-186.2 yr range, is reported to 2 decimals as 1.24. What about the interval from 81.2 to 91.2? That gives 1.56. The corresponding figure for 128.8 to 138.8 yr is 1.36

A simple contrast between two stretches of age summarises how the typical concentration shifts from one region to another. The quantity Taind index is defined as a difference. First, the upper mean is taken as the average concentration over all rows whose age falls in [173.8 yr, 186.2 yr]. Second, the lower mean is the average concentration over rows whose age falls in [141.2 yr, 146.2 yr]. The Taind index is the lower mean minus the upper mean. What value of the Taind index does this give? 18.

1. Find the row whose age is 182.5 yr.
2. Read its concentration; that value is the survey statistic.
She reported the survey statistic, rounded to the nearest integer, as 367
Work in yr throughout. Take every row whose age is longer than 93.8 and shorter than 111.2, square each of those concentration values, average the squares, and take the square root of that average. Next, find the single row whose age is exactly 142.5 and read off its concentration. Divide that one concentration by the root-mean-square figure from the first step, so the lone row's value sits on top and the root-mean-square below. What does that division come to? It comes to 1.032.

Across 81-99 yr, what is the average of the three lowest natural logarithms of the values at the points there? 5.85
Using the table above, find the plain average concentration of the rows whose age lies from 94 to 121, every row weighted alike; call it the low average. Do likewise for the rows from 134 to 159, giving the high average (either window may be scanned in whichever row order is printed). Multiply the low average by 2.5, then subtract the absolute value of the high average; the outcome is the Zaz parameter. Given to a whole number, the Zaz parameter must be 530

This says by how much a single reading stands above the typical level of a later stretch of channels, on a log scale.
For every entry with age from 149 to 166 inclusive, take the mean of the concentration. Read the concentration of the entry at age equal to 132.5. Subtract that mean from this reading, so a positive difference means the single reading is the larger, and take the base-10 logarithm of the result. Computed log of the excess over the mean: 1.44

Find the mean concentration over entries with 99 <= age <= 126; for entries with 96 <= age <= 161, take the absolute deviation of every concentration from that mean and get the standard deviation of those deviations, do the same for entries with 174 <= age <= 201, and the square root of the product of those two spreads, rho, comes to 11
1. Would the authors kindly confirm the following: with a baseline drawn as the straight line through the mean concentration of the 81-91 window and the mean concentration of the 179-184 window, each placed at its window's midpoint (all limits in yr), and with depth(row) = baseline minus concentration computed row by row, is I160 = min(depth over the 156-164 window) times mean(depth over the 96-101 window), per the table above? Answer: 18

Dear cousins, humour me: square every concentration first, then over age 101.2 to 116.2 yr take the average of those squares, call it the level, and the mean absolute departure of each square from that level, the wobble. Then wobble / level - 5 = -4.95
